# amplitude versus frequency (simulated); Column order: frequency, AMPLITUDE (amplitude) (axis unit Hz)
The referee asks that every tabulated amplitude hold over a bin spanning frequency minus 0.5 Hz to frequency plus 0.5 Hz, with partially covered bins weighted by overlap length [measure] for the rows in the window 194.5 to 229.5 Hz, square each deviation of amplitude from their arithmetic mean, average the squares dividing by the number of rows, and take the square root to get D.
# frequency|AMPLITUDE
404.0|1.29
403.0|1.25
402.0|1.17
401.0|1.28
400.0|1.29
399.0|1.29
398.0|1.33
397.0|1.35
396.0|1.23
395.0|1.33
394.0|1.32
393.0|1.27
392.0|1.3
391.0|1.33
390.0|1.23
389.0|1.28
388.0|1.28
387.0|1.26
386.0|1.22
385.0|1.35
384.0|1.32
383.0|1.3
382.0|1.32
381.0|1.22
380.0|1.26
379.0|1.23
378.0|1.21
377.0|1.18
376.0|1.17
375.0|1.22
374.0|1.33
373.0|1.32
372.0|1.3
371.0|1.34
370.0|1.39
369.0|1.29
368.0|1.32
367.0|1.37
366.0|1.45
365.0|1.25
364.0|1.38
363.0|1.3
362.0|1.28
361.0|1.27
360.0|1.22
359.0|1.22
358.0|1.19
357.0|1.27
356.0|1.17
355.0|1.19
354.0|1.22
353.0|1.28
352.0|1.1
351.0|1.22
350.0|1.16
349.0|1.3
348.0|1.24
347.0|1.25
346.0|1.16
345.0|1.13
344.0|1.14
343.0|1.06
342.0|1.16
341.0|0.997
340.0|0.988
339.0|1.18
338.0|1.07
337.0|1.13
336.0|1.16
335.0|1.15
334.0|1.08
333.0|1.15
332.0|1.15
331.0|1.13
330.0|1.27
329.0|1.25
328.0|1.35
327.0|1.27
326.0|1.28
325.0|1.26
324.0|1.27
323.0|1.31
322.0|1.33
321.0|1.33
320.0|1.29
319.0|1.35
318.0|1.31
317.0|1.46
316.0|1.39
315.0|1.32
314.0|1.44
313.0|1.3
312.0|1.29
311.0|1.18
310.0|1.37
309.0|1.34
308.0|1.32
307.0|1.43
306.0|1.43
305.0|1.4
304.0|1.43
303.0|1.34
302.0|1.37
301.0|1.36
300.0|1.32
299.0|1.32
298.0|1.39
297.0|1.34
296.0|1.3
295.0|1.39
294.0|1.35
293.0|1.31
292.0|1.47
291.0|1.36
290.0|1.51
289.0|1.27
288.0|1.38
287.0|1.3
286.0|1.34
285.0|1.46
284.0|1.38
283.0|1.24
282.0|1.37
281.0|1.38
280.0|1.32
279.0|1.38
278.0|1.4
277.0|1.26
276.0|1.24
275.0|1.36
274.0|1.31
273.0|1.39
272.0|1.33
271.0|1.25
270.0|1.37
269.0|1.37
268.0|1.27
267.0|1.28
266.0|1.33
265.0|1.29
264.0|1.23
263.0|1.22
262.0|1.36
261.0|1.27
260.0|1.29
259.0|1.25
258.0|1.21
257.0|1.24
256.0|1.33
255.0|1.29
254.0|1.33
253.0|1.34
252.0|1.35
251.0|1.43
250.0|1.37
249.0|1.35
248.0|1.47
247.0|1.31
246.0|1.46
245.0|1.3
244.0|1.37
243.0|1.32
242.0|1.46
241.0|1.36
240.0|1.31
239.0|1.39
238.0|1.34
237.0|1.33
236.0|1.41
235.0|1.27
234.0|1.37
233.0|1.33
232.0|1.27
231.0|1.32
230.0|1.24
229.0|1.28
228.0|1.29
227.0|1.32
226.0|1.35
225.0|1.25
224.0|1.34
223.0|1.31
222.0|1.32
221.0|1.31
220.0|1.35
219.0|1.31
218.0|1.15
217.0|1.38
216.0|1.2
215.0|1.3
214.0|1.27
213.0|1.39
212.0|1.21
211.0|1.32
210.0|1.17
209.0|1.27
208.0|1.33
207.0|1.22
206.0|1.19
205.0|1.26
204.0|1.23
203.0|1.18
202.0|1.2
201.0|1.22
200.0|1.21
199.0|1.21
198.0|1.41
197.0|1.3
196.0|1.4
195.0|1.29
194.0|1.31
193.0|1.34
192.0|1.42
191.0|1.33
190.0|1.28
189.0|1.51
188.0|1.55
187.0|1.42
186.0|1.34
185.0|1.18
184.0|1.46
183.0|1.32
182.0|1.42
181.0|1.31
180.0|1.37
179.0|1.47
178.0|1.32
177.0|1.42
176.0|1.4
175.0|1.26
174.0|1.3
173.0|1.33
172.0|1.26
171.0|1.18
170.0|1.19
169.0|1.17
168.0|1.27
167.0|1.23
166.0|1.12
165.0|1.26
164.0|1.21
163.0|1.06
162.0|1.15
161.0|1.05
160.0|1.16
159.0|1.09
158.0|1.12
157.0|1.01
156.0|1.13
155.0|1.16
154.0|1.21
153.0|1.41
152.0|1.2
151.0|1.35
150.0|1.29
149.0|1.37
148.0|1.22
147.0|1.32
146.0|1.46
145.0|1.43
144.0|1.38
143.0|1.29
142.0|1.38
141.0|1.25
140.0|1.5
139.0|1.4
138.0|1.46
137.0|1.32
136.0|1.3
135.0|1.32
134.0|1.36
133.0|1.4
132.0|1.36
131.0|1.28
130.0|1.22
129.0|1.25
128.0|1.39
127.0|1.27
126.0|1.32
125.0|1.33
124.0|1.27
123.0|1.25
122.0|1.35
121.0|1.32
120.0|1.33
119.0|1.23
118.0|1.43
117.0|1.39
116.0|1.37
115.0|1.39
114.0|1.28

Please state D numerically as 0.068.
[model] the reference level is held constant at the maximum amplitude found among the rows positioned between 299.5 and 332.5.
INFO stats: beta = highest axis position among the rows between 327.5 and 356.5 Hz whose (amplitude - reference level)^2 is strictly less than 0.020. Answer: 328.0 Hz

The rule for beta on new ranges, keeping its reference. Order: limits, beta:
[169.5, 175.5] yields 173.0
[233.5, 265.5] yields 262.0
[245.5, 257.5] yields 256.0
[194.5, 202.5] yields 198.0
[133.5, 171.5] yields 153.0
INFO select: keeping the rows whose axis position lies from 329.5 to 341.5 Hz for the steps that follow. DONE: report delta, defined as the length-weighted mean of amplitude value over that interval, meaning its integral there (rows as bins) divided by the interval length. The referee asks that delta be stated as 1.12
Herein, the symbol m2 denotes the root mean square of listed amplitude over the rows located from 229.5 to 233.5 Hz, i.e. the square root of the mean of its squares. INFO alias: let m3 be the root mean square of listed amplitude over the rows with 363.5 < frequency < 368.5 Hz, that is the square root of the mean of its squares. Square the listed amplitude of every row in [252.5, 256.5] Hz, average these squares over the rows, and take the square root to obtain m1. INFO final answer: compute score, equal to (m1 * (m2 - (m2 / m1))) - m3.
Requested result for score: -0.94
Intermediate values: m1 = 1.32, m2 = 1.29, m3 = 1.36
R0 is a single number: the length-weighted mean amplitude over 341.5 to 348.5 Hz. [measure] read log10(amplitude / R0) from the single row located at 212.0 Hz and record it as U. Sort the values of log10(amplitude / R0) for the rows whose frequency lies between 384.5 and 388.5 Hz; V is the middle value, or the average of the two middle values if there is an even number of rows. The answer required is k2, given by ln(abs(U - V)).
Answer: -3.86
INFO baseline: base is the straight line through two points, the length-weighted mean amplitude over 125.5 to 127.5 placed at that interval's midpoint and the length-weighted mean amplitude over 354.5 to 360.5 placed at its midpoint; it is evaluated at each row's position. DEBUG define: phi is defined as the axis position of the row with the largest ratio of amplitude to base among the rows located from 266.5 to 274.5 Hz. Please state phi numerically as 273.0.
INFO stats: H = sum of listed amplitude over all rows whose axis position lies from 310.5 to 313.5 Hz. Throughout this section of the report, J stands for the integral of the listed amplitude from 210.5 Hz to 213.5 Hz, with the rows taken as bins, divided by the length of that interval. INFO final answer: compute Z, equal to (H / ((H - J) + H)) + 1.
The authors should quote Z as 1.60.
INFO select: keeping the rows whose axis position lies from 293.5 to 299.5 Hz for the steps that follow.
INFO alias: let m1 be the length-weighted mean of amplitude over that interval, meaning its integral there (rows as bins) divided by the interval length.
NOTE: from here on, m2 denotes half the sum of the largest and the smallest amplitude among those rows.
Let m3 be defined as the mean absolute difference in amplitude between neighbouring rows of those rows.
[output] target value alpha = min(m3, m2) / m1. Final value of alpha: 0.043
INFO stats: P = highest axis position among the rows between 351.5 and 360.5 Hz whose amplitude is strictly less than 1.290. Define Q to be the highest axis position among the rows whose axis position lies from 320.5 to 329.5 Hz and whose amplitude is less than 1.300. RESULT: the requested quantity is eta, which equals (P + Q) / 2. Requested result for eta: 344.5 Hz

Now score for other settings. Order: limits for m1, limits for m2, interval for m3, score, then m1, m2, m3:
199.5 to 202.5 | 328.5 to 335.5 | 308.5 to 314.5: -1.08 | 1.21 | 1.17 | 1.32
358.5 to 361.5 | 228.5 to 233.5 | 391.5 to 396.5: -0.99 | 1.24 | 1.29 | 1.29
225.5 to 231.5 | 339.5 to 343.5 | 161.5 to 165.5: -0.86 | 1.30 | 1.05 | 1.17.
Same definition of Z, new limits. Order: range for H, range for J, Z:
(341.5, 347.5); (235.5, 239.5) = 1.55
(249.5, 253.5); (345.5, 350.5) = 1.56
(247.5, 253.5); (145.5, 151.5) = 1.54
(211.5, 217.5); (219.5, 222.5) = 1.55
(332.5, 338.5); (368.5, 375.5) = 1.55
